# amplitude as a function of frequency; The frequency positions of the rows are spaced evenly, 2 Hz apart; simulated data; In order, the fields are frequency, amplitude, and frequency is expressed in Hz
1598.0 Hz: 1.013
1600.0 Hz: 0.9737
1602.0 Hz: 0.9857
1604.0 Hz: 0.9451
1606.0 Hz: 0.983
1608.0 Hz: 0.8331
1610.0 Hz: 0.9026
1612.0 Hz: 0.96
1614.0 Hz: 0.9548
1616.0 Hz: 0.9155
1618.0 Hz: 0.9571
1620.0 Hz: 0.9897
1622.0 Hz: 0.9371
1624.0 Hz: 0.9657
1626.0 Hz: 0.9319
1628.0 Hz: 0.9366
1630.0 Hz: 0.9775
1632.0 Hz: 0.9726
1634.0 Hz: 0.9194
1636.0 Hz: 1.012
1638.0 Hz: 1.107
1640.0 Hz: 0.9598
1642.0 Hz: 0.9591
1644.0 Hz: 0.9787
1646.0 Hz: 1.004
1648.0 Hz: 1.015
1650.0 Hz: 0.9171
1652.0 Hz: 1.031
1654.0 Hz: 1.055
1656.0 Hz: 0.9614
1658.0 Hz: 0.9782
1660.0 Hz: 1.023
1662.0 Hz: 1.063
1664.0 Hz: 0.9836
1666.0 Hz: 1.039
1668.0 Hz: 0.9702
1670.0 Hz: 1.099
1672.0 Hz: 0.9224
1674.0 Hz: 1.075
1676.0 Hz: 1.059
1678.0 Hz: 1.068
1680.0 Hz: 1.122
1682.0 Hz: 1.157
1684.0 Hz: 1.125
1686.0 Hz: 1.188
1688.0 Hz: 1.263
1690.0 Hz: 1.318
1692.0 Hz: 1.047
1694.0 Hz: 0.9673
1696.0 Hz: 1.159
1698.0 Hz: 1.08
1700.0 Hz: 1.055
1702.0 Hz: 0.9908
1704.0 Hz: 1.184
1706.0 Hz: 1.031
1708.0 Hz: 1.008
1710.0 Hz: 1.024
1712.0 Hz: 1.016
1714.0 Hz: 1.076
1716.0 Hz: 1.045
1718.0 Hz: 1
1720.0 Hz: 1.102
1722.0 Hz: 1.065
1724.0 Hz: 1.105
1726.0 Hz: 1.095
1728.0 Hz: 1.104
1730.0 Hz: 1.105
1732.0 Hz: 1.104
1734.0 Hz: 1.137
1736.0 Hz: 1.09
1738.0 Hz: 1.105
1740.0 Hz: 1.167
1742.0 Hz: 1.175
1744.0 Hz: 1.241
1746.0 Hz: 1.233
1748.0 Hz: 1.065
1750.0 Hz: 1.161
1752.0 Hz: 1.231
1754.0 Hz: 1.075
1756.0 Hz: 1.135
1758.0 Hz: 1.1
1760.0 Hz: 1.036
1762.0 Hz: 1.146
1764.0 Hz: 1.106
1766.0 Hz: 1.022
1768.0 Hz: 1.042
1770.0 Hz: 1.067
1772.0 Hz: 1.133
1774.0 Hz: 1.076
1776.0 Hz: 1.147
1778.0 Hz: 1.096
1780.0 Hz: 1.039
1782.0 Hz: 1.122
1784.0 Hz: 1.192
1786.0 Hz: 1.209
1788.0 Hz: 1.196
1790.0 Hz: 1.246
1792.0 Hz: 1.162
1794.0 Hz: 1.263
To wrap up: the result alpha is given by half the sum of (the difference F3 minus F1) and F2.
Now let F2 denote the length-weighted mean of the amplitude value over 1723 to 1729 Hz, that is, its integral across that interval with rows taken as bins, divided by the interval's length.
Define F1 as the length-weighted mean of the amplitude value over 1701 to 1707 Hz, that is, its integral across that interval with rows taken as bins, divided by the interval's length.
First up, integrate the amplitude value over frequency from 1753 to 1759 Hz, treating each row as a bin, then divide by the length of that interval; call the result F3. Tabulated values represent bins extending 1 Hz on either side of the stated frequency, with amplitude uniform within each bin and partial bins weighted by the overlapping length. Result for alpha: 0.57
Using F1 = 1.07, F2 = 1.10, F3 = 1.10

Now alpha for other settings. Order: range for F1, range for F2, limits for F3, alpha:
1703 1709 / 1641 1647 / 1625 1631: 0.43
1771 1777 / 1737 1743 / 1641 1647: 0.51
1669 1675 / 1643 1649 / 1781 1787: 0.57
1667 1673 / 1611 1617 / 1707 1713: 0.48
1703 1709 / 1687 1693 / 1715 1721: 0.59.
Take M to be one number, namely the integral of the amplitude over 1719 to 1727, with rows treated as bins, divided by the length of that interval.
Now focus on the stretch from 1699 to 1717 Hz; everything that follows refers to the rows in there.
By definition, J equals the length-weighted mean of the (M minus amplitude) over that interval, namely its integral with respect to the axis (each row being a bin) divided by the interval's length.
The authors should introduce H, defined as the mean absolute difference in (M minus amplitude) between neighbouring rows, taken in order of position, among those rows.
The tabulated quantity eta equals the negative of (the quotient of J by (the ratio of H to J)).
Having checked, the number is -0.03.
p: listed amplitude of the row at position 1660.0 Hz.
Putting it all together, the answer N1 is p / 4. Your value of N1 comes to 0.256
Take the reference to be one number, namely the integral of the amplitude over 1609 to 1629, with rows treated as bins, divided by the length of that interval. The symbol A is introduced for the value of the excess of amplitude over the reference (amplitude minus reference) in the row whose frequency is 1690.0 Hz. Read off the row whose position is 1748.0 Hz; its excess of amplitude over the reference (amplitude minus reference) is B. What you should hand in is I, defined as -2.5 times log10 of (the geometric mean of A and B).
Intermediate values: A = 0.37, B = 0.12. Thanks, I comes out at 1.7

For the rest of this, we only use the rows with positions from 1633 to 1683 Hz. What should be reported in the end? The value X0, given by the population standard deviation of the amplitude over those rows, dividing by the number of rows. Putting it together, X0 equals 0.064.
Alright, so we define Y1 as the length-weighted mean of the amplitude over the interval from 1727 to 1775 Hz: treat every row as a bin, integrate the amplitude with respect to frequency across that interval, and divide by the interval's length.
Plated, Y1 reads 1.12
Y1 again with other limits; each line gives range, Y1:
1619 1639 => 0.97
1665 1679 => 1.03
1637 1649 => 1.00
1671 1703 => 1.10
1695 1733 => 1.07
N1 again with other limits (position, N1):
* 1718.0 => 0.250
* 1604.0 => 0.236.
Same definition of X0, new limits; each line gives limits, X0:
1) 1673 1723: 0.083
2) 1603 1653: 0.050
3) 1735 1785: 0.062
